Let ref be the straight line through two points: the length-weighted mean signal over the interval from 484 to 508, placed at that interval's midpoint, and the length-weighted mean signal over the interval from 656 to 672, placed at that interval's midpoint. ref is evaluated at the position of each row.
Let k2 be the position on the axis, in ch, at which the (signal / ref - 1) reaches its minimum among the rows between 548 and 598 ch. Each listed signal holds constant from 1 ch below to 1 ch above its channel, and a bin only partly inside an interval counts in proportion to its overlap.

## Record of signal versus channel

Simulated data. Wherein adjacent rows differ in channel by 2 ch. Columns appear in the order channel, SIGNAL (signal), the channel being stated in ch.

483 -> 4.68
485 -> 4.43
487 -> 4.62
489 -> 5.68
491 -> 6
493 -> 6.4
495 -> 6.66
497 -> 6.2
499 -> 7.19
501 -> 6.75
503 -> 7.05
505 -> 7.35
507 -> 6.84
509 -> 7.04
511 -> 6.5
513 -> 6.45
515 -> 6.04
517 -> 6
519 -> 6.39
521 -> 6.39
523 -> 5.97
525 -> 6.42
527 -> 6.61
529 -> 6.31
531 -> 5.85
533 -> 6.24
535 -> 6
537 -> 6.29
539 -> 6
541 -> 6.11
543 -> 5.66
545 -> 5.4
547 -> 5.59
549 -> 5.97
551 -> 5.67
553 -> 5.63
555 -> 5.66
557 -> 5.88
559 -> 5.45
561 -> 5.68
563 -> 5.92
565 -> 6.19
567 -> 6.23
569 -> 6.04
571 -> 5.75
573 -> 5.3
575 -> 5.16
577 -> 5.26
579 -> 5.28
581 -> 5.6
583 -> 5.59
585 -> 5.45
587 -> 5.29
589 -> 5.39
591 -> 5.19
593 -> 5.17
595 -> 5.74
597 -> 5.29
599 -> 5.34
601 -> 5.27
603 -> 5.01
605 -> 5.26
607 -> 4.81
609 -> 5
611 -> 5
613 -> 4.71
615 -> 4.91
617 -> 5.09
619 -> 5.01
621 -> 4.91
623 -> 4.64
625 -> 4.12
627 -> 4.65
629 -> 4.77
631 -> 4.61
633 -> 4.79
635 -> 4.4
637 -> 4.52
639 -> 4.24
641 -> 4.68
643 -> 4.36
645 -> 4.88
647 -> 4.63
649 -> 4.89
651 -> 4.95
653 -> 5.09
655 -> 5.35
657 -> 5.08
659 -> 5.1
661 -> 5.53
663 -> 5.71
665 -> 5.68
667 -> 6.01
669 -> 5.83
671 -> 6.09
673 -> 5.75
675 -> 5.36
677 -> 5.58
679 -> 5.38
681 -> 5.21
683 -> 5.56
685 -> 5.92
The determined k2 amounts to 575 ch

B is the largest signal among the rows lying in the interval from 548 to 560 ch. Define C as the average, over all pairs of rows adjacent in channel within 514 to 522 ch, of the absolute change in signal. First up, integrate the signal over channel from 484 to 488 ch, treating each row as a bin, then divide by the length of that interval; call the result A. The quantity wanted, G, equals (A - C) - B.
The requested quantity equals -1.59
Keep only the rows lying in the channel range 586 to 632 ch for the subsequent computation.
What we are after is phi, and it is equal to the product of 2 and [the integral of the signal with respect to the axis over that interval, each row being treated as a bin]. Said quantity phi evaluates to 461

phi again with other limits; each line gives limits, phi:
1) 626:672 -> 463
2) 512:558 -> 554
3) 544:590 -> 518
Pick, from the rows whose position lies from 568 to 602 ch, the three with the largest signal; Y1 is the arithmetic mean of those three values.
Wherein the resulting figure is 5.84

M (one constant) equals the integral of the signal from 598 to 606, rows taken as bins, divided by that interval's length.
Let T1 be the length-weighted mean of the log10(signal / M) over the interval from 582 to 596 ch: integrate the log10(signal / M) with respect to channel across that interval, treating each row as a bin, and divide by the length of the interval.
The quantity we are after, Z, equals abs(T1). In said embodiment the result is 0.01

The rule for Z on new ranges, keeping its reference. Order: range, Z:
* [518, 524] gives 0.08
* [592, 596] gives 0.02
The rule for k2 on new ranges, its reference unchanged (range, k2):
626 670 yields 639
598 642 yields 625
